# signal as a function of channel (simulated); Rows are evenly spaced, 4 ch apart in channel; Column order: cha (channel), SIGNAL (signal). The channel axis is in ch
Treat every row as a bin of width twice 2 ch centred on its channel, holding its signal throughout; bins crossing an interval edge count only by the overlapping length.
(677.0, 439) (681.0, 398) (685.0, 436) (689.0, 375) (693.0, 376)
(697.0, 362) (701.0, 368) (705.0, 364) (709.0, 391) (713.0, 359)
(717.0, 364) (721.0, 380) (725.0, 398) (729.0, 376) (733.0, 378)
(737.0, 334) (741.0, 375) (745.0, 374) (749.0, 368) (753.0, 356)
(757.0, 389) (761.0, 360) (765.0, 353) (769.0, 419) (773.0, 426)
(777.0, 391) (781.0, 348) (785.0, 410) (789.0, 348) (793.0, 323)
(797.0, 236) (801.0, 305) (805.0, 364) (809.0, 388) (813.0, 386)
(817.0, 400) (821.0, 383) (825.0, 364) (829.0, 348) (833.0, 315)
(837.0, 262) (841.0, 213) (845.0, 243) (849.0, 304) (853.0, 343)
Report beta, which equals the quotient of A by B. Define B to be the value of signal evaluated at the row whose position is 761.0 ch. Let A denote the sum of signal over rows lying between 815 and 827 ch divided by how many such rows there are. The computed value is 1.06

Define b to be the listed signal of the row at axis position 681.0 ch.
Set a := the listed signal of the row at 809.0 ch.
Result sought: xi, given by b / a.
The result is 1.03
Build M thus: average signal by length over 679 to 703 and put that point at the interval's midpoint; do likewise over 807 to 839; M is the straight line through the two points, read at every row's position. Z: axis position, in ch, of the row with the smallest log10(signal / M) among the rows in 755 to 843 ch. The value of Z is 841.0 ch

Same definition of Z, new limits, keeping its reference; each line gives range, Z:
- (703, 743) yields 737.0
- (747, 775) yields 765.0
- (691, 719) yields 697.0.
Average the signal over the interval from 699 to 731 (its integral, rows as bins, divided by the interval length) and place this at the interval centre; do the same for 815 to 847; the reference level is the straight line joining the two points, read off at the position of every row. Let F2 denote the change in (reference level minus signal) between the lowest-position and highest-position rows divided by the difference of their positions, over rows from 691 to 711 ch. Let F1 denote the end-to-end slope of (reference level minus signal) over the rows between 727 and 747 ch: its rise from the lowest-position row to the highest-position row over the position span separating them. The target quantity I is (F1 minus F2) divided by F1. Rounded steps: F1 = -0.4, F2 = -1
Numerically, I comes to -3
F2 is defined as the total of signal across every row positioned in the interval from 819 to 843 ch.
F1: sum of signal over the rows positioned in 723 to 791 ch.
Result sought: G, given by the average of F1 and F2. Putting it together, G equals 4144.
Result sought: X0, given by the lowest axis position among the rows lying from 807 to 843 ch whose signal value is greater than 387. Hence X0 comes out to 809.0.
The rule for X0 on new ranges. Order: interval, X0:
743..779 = 757.0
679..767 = 681.0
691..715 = 709.0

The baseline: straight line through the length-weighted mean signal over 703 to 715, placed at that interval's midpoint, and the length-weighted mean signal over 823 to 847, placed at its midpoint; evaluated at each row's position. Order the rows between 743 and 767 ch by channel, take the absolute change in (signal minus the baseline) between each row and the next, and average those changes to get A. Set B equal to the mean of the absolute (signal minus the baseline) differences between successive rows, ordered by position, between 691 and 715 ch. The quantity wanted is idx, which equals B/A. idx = 1.01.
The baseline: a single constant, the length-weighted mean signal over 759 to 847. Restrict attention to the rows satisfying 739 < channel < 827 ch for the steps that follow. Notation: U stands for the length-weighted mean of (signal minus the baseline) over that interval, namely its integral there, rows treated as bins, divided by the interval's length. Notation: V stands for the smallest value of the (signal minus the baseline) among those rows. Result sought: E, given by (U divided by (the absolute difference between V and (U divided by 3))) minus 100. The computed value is -100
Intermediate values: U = 22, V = -109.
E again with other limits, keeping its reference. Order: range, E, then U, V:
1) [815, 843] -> -100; -18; -132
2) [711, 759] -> -99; 26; -11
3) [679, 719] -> -87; 35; 14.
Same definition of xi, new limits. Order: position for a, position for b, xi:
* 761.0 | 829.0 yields 0.97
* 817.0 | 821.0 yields 0.96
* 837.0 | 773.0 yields 1.63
